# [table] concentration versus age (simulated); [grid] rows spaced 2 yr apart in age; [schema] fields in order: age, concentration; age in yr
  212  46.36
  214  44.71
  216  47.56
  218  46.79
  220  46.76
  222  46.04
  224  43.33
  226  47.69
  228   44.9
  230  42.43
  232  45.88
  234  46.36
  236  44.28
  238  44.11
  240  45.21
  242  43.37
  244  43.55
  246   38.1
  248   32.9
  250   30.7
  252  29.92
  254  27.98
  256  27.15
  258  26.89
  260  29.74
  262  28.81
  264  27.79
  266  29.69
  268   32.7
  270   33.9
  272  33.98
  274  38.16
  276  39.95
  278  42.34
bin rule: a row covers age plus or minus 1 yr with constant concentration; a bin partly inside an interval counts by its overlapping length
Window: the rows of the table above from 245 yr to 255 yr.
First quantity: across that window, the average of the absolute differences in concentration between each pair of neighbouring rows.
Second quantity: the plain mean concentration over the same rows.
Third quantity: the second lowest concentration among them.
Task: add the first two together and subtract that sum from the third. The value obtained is -4.53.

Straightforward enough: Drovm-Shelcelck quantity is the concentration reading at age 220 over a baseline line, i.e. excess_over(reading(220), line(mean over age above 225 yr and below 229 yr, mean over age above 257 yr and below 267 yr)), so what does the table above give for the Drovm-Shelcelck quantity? -3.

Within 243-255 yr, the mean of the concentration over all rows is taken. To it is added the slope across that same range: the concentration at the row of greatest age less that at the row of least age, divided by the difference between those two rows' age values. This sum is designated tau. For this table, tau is 32.3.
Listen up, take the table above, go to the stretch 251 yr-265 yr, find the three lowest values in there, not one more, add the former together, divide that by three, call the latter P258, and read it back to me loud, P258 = 27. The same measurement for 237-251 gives 34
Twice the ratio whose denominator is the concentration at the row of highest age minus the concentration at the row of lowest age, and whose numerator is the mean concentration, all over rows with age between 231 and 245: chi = -38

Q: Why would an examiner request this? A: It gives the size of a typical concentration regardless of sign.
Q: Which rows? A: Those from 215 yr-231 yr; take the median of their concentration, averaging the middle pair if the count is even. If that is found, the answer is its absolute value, 46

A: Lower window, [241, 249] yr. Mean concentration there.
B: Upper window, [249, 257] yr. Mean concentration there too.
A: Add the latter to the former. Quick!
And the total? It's 68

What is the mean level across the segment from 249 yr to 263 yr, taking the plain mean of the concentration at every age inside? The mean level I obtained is 29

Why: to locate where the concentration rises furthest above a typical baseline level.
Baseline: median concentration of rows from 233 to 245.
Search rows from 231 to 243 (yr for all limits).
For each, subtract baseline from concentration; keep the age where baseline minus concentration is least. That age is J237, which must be 234 yr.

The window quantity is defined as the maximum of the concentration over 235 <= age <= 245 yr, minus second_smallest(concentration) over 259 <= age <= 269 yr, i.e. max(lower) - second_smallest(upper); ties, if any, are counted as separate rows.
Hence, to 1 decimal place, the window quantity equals 16.4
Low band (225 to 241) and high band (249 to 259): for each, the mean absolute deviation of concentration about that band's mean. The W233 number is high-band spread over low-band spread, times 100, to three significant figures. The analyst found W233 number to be 121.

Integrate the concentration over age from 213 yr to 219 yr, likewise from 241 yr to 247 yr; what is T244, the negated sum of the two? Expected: -528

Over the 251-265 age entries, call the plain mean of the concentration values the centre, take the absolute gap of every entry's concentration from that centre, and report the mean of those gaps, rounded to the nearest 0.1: 1.0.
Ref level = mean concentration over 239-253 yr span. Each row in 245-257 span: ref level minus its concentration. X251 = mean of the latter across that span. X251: 7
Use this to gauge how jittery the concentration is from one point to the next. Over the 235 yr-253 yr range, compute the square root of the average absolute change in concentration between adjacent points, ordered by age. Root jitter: 1.45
